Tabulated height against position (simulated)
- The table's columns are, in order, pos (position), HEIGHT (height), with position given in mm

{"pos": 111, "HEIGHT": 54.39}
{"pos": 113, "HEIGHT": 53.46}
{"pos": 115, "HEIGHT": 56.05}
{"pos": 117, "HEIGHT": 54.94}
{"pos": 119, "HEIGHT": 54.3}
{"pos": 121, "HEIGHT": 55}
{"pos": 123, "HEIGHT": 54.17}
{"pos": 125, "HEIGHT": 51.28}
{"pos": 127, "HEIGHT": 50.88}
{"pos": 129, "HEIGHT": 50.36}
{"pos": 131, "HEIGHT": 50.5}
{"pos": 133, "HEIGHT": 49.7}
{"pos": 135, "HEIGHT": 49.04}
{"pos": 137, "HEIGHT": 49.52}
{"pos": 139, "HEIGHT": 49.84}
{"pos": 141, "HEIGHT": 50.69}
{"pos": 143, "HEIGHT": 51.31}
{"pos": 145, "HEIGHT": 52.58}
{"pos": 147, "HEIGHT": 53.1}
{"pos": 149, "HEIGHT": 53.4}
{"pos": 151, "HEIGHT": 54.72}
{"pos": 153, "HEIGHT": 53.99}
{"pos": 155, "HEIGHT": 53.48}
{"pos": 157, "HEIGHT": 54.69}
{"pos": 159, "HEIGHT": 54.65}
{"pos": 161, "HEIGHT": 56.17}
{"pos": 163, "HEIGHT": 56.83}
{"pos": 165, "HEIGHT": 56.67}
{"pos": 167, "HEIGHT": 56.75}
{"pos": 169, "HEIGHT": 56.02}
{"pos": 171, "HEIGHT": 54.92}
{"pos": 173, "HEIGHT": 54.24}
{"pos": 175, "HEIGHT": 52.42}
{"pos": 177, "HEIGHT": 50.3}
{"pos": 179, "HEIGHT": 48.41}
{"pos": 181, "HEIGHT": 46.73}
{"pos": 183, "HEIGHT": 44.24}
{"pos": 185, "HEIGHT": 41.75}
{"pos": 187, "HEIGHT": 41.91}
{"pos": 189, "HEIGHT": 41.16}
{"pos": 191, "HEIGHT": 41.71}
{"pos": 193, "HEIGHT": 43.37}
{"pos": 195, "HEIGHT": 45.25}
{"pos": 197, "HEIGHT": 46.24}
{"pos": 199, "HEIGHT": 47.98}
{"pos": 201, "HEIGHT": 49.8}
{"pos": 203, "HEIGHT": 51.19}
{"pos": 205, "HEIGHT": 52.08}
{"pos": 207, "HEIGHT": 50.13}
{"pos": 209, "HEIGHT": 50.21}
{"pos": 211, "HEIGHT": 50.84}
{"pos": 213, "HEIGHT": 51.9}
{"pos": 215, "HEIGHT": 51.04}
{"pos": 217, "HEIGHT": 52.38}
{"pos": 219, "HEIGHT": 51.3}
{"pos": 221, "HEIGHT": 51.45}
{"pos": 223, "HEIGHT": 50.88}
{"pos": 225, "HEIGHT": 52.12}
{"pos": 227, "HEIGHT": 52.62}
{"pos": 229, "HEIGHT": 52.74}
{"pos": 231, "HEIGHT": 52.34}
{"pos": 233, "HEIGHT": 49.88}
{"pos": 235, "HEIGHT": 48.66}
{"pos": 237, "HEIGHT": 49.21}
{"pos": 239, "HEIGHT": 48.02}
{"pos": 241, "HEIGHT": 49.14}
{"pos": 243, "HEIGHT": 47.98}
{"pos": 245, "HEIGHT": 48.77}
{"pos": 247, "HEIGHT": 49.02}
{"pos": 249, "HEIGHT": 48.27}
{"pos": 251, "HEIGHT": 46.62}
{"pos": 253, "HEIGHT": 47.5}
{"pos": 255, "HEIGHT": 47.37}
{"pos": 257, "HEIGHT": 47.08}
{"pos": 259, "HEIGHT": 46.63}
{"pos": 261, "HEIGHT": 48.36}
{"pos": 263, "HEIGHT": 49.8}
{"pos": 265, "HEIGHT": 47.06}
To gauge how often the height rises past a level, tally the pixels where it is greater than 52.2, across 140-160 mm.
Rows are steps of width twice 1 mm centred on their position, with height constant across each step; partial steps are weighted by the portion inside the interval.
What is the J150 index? 8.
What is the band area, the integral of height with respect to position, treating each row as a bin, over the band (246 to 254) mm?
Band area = 383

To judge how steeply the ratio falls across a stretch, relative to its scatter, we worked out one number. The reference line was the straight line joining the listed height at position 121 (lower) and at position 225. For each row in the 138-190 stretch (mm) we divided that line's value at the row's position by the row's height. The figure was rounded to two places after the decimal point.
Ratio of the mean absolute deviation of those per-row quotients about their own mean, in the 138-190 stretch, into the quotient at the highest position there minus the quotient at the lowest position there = 2.44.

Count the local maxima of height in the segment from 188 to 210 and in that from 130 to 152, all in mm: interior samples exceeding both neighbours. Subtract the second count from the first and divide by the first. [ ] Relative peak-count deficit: 1.00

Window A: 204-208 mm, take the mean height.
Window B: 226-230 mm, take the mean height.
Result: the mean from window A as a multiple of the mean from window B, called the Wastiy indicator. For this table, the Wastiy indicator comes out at 0.97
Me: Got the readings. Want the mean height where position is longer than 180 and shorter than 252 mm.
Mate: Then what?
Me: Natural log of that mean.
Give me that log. 3.88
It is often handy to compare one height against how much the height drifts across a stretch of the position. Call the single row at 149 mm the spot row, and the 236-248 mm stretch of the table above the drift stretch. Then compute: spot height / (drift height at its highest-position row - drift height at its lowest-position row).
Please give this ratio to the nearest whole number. -281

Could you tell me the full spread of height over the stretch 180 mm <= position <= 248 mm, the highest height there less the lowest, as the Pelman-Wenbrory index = 12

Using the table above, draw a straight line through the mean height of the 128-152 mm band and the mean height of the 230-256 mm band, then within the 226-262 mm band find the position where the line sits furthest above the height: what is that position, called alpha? 251 mm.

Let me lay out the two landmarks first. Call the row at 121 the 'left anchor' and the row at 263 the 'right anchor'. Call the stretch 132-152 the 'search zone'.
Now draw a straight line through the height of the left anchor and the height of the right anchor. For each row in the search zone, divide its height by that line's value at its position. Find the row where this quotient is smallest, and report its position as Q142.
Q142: 135 mm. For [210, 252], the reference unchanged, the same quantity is 251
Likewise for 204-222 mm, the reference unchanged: 207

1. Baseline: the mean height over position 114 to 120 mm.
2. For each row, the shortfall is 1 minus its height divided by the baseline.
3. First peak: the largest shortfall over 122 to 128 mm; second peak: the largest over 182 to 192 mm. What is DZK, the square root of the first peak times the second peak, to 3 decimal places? 0.139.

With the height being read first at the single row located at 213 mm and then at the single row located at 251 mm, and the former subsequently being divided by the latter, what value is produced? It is 1.11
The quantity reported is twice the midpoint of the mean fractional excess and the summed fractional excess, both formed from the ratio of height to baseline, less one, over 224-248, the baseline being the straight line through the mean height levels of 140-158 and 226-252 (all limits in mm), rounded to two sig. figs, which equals 0.11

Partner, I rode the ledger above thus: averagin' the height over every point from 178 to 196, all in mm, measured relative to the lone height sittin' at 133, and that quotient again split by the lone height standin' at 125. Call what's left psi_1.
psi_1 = 0.0172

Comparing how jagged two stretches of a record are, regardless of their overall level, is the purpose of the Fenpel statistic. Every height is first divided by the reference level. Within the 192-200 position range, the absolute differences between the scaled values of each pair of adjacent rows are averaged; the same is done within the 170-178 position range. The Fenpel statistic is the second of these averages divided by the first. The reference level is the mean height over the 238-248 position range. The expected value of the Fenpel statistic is 1.00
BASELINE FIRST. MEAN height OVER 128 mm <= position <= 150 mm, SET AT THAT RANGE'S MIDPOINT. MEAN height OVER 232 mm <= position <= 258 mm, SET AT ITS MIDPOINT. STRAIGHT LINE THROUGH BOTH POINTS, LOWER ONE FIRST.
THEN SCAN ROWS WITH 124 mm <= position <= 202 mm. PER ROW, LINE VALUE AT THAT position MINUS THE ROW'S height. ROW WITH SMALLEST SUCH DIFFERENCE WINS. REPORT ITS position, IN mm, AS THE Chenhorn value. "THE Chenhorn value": 167 mm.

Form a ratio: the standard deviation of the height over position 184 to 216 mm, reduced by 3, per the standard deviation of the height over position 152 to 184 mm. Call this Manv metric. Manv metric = 0.3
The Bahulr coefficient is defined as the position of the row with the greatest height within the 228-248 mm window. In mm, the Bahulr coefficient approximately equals 229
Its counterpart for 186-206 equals 205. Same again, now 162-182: 163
